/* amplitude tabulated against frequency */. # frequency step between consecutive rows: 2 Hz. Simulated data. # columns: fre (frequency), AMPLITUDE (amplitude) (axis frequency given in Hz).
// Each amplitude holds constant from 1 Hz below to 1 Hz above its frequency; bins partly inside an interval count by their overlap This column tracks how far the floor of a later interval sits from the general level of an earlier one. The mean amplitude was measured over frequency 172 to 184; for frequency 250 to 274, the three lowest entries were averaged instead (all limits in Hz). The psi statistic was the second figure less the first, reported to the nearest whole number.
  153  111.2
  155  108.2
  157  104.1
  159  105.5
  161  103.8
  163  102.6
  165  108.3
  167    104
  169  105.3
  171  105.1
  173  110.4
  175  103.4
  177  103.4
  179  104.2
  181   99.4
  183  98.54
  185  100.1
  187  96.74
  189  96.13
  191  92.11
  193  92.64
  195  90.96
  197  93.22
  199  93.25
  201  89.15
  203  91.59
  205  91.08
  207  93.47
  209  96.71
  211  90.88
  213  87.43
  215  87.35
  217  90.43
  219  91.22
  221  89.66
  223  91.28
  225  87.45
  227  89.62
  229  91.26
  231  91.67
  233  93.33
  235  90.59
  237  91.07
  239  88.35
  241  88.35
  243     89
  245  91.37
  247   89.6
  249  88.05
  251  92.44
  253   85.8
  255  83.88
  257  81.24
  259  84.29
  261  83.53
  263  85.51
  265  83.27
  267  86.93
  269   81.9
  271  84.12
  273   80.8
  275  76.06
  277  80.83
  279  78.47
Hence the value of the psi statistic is -22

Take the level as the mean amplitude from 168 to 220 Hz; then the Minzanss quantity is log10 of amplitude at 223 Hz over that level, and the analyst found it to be -0.02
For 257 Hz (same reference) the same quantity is -0.07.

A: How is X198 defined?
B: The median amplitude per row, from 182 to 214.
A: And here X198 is 93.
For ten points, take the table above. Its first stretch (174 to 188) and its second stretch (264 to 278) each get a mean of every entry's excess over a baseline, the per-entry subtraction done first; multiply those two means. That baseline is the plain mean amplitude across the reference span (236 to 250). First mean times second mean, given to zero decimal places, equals -85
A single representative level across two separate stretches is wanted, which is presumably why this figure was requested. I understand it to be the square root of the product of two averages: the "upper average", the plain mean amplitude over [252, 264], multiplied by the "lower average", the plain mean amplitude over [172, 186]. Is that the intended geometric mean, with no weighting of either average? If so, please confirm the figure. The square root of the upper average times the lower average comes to 92.9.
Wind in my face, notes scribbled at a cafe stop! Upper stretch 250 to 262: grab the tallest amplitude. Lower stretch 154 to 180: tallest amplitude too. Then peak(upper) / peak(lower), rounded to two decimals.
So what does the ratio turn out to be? 0.84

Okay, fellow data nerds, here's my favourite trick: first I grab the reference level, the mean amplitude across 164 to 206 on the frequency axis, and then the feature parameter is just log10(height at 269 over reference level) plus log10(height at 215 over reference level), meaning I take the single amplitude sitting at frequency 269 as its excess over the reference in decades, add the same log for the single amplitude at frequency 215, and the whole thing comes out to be -0.13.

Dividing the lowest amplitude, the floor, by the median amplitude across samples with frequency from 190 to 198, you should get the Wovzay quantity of 0.985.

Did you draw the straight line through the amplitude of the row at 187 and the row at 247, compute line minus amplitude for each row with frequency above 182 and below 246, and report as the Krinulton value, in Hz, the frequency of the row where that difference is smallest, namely 185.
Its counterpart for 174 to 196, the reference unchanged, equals 179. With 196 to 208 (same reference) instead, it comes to 207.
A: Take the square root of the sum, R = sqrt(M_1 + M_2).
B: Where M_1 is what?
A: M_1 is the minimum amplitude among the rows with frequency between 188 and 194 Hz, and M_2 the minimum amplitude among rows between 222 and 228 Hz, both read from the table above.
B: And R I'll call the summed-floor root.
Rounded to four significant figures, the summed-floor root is 13.40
